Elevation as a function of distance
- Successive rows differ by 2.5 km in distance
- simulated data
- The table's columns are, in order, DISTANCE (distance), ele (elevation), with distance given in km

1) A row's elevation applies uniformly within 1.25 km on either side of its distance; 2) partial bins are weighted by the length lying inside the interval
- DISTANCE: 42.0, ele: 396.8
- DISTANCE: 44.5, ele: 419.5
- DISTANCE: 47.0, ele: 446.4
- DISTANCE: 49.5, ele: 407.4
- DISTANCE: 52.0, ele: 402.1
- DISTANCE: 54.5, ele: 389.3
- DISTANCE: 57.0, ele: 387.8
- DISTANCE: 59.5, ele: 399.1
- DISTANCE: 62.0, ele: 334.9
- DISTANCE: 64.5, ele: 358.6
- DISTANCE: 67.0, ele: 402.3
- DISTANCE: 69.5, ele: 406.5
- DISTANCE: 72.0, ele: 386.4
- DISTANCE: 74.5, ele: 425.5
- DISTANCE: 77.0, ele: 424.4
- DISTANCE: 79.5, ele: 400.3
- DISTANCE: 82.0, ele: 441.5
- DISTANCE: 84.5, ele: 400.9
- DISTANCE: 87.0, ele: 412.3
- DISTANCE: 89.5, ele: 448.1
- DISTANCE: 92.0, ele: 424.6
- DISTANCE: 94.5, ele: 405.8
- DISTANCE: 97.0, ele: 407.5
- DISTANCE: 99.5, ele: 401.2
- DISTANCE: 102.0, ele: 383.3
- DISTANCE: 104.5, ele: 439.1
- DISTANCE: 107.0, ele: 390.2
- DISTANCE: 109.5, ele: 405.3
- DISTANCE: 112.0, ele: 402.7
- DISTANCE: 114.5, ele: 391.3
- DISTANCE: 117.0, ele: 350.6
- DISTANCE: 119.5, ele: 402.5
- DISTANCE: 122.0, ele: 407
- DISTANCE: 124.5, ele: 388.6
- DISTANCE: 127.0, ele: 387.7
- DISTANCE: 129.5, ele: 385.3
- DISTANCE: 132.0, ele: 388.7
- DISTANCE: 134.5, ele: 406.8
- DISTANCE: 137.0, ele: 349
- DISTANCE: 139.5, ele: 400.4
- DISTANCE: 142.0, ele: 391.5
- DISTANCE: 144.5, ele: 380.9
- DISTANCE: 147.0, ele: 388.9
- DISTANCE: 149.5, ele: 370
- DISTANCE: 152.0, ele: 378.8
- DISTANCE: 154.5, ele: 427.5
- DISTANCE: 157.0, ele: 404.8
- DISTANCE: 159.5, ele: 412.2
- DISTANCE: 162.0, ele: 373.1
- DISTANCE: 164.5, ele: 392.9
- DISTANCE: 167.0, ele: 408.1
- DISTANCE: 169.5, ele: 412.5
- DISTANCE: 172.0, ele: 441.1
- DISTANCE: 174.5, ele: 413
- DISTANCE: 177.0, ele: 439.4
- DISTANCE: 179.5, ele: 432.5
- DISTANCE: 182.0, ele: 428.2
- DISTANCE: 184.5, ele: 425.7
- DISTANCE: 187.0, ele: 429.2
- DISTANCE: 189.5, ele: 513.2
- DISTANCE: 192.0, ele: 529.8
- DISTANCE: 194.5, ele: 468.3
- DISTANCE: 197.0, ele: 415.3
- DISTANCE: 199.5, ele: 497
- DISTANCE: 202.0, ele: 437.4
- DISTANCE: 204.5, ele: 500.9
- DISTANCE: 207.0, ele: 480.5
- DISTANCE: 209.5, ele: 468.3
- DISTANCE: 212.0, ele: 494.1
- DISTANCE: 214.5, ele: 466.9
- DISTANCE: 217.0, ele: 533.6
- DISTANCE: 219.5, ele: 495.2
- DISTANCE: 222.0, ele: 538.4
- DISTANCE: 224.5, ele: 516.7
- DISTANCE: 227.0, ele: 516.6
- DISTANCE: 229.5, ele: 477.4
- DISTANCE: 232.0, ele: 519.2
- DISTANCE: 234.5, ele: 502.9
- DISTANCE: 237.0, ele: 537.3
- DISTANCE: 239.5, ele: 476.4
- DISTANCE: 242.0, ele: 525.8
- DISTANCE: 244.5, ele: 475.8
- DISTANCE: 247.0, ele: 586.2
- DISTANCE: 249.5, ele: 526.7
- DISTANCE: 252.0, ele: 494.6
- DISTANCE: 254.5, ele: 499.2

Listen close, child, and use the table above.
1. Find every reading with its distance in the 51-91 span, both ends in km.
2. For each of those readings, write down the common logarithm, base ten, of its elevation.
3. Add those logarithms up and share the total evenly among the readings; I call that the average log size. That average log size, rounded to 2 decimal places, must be 2.60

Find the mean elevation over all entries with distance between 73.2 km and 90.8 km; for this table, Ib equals 422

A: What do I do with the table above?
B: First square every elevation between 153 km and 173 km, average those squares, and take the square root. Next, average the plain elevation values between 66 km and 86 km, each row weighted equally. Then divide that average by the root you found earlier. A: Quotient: 1.00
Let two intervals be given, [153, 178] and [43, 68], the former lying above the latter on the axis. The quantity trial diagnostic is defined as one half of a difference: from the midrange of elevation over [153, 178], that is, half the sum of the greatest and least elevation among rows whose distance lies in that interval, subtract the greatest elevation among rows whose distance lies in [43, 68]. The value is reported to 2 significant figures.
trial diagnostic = -20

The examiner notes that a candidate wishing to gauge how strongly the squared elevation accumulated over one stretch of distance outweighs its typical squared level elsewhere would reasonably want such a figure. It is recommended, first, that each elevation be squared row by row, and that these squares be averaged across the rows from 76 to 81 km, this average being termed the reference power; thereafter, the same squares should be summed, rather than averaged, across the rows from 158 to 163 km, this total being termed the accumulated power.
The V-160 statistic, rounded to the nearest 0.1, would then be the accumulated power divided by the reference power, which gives 1.8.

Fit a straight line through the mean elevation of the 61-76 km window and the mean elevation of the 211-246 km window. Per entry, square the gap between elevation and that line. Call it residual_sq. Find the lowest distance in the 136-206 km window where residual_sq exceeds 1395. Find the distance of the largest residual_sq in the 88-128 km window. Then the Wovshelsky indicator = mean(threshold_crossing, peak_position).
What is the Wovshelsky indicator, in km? 127.0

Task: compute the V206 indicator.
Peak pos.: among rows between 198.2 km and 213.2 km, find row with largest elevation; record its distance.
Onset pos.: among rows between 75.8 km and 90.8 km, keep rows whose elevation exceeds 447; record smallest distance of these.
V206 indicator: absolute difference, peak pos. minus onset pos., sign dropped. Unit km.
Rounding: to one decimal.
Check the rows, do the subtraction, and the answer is 115.0 km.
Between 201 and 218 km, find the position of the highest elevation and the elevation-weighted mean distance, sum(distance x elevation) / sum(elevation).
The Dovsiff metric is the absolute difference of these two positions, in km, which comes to 7.3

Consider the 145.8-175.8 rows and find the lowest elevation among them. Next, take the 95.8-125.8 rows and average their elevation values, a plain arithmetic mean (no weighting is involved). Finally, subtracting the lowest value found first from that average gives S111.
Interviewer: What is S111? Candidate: 27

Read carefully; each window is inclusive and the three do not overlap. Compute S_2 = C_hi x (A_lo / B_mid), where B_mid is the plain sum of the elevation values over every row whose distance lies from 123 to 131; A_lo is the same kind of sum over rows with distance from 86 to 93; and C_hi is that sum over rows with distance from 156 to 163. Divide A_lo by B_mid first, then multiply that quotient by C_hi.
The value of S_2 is 1317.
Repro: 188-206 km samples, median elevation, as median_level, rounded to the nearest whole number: 497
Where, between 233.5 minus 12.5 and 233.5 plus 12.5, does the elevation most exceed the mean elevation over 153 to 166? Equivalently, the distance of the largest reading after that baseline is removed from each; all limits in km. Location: 222.0 km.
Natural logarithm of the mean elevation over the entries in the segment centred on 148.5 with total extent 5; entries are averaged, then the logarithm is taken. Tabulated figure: 5.94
